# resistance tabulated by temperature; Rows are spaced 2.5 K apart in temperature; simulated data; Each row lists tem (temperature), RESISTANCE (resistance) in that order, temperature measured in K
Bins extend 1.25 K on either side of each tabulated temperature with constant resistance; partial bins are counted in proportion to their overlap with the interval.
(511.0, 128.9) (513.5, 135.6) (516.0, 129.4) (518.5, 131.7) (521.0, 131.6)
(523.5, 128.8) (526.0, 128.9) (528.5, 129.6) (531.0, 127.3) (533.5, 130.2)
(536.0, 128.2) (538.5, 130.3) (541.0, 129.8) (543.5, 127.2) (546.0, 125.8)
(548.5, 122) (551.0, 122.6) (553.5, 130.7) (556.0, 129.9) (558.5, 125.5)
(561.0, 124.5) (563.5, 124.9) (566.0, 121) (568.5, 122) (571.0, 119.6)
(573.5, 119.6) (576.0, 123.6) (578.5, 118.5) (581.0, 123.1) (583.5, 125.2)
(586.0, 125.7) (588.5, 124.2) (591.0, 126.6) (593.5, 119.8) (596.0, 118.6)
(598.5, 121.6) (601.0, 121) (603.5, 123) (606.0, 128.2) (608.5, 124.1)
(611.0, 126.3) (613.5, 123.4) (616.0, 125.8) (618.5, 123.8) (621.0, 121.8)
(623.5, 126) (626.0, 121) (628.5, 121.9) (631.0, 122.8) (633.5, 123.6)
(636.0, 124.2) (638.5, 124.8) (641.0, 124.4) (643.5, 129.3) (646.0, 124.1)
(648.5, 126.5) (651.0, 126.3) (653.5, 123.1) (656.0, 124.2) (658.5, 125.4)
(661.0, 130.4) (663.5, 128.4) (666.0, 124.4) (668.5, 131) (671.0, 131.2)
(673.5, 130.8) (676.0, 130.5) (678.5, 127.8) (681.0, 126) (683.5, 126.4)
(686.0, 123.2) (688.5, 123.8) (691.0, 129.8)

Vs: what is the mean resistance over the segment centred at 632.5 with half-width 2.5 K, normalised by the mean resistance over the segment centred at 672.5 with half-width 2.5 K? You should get 0.94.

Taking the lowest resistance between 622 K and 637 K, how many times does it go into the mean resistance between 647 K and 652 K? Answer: 1.04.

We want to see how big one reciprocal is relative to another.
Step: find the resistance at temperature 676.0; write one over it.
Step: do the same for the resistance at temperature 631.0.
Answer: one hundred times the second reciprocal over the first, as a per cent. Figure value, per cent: 106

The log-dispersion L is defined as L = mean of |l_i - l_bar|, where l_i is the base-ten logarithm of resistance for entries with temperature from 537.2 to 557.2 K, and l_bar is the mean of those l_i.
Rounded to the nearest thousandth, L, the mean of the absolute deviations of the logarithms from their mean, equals 0.010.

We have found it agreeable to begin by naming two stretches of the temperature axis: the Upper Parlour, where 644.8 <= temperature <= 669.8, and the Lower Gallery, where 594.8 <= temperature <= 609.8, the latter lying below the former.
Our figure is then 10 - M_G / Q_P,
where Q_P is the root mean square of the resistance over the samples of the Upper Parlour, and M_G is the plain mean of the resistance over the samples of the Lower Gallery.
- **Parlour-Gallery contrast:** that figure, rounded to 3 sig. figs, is 9.03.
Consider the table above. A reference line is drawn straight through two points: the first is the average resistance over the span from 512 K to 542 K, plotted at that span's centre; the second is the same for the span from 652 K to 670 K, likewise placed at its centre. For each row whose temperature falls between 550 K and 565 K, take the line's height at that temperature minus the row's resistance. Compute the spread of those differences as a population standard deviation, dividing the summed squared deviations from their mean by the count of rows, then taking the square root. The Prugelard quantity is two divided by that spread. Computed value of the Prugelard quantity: 0.68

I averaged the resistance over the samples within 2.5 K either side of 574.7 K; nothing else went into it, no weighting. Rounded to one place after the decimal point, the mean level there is 121.6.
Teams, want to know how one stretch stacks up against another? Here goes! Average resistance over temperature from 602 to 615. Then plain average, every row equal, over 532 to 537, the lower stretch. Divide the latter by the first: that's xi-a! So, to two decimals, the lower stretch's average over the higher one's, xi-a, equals 1.03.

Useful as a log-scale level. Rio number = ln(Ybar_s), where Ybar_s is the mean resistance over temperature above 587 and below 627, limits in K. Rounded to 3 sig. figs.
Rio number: 4.82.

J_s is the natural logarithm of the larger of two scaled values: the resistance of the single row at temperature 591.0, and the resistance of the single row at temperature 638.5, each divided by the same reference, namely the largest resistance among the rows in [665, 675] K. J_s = -0.036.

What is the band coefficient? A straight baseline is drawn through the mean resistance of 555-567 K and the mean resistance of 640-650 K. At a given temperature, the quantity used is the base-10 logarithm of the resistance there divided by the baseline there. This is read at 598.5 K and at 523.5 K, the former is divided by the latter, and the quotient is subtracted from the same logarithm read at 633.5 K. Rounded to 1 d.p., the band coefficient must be 1.0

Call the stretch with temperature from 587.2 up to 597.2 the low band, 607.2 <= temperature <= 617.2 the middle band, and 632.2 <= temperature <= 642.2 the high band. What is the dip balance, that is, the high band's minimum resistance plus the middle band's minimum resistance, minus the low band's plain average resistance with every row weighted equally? 125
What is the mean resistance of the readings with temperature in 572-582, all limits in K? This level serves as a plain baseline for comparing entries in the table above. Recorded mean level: 121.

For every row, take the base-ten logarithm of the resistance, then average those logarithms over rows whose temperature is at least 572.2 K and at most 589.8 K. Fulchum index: 2.09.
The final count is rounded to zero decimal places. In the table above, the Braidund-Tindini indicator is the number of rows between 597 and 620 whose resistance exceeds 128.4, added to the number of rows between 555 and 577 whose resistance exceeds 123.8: 4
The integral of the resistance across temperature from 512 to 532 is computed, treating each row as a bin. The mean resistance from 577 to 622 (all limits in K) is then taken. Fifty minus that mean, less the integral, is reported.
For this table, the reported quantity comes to -2681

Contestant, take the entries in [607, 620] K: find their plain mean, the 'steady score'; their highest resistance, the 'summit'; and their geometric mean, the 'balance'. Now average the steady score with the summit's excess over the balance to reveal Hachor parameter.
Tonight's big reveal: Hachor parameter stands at 63.2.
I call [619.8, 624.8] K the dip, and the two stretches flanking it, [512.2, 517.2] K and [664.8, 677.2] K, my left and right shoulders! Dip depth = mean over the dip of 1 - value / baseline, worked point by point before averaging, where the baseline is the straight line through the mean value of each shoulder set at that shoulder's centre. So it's 0.051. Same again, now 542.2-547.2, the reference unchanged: 0.041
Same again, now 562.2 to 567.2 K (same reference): 0.065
